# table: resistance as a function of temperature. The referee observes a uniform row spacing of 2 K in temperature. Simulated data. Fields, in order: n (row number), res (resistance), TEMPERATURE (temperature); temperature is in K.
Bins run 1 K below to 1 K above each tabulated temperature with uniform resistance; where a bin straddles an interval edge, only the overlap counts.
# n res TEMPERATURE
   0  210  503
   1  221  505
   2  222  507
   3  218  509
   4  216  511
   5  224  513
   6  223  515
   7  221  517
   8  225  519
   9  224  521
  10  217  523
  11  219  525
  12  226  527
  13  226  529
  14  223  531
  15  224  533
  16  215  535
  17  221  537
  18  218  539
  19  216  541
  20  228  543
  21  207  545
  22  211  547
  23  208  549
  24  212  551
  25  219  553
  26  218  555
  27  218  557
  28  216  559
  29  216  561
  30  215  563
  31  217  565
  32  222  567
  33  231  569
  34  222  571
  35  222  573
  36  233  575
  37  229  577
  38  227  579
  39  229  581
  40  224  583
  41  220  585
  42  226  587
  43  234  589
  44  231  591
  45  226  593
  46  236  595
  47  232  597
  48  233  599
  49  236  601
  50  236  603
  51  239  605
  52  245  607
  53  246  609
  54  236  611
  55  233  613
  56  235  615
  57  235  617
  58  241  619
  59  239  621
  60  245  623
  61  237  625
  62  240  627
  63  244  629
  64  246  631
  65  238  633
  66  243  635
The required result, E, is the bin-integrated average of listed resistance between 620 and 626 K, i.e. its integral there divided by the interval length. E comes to 240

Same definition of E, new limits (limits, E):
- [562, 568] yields 218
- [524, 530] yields 224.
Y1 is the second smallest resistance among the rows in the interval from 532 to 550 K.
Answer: 208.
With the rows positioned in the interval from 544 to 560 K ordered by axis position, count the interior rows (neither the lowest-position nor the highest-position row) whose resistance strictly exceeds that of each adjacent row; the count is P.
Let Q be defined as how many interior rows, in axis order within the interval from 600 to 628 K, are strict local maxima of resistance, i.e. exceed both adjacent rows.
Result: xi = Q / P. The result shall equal 1.5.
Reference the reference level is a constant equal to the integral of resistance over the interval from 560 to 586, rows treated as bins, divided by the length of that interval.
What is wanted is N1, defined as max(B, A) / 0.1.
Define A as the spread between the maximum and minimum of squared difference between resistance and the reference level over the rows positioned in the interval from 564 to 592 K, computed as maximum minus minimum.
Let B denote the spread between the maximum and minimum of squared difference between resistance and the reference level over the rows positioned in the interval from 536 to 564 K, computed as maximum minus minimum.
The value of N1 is 2692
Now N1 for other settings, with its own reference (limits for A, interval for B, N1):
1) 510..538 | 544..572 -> 2735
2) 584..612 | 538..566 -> 4954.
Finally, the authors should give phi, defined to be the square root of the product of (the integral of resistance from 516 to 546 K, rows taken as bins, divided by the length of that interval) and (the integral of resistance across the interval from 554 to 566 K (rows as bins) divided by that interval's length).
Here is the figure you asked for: 219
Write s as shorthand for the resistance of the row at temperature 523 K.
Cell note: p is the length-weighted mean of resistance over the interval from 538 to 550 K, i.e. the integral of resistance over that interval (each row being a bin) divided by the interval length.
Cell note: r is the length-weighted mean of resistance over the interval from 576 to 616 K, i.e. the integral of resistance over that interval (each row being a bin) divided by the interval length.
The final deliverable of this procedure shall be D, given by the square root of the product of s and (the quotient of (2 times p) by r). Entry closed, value 20.0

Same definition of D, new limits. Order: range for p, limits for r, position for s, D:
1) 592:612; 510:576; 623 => 23.0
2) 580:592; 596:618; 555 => 20.5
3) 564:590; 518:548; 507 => 21.3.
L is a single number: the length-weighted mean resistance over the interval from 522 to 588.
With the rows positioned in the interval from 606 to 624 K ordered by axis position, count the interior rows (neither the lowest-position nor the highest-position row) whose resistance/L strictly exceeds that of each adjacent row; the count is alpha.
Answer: 2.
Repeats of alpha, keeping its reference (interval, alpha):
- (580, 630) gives 5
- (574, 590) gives 1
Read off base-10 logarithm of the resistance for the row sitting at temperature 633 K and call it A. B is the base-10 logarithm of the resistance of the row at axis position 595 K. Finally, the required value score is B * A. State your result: 5.64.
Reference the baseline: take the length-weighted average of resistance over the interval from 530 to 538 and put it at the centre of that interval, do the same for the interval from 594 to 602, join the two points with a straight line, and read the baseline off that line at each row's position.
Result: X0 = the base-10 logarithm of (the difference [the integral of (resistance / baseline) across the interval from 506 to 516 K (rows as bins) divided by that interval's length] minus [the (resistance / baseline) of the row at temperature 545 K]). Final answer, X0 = -1.03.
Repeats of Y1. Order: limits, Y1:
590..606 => 231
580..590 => 224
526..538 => 221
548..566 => 212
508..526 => 217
